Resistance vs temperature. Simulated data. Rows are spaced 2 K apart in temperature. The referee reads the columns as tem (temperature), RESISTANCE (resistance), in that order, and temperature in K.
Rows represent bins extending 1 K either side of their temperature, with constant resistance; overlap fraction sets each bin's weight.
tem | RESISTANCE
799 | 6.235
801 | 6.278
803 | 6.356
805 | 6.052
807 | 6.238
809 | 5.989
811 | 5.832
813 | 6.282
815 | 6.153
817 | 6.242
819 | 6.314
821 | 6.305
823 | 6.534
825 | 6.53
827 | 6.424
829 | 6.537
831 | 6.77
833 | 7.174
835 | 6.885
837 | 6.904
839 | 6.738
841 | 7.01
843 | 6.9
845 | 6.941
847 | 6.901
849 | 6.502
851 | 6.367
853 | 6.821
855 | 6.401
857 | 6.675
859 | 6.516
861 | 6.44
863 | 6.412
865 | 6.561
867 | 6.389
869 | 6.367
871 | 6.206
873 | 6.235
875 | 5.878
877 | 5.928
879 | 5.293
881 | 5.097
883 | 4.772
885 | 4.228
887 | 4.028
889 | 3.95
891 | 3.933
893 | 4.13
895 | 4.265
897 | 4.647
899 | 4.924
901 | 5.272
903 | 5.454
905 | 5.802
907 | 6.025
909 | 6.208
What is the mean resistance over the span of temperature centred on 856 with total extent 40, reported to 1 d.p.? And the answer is 6.6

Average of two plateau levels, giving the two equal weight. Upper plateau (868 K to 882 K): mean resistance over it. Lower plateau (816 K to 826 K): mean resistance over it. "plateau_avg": 6.1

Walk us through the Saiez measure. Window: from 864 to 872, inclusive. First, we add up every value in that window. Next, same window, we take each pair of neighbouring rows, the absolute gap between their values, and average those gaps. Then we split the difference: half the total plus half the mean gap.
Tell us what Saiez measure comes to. 12.82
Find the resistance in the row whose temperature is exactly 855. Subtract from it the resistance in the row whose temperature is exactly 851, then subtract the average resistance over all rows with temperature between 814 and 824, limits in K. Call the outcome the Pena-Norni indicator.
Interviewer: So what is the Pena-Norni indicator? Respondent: -6.3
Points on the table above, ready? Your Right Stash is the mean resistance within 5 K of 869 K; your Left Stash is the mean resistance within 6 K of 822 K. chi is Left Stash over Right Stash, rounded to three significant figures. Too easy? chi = 1.01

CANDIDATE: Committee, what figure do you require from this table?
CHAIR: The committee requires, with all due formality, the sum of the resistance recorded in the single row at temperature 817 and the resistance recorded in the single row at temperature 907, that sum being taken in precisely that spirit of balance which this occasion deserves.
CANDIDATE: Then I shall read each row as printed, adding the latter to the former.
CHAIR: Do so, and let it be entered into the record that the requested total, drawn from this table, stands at 12.3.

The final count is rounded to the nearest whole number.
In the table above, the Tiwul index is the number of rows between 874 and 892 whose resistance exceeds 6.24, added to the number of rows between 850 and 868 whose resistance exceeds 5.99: 9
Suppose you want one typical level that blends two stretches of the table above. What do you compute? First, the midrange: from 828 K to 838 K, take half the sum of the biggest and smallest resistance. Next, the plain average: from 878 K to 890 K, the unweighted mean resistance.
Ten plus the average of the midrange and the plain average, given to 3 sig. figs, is 15.7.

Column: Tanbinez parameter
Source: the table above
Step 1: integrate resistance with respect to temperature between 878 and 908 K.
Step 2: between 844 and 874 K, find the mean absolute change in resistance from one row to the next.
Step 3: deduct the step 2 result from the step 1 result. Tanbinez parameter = 143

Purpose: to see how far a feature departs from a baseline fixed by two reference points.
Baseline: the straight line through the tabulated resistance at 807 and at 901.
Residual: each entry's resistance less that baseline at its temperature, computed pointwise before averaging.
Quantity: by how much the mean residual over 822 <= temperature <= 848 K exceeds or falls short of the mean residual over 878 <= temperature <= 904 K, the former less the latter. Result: 1.6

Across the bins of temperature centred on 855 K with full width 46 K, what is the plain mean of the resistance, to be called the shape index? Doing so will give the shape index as 6.6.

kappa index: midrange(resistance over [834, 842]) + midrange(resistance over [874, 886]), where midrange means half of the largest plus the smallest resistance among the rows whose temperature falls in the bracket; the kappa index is 12.0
